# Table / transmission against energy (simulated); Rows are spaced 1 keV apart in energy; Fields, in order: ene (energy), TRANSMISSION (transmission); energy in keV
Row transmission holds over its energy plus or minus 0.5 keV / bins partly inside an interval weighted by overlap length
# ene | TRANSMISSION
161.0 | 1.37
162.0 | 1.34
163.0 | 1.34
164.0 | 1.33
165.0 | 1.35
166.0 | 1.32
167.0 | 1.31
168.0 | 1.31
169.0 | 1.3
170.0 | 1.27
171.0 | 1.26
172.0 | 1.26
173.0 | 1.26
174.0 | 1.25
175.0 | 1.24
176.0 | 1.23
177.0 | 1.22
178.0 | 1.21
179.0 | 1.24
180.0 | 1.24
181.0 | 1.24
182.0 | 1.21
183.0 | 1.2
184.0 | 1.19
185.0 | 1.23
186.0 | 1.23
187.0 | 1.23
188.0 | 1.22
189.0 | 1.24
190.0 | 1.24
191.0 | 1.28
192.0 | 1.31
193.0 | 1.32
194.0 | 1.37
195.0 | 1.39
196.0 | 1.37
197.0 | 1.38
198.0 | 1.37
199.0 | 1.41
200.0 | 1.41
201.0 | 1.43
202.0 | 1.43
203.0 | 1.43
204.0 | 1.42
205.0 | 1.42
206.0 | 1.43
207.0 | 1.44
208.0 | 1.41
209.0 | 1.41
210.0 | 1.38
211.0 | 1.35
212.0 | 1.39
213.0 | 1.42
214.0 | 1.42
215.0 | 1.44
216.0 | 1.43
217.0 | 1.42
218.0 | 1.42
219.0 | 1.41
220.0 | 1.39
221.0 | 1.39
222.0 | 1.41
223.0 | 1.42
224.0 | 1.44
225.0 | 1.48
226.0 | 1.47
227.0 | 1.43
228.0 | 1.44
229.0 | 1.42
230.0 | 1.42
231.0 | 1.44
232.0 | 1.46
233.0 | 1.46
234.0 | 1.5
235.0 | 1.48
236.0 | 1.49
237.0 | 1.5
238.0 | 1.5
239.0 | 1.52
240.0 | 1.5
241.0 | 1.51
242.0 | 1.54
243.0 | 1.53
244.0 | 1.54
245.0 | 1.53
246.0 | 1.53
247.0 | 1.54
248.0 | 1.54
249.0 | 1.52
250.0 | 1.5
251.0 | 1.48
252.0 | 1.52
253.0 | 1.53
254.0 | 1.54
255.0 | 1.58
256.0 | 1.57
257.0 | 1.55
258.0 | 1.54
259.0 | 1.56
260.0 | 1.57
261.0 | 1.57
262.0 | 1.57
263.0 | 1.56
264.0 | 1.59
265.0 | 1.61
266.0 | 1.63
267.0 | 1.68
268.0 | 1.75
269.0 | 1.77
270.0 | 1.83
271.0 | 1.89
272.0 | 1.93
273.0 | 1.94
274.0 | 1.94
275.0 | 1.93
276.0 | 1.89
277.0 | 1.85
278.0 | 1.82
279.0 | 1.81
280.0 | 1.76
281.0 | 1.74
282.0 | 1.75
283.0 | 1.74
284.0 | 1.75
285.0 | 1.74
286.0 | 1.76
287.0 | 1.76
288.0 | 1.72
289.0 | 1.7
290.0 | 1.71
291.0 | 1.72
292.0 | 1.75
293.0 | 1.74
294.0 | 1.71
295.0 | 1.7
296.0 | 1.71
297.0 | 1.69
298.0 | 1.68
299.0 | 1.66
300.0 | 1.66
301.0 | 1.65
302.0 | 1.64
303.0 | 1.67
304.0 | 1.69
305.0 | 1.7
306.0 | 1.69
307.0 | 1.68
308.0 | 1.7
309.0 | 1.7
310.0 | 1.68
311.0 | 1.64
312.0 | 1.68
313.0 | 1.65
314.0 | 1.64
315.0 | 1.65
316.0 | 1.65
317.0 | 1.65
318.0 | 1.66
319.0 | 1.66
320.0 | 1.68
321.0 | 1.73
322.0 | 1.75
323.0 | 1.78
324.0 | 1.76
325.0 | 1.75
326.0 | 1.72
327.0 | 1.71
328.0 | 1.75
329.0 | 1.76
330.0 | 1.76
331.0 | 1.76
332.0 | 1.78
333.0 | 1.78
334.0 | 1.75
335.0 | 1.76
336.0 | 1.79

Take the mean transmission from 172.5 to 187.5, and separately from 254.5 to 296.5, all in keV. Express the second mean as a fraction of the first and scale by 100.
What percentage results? 140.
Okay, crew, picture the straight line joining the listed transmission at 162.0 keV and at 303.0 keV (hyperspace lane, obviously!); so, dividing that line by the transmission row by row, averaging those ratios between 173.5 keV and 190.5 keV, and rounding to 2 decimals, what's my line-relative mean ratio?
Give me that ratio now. 1.13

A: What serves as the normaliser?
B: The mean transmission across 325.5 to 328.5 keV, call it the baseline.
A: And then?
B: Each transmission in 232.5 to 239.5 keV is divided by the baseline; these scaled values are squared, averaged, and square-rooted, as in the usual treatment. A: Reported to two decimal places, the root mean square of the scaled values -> 0.86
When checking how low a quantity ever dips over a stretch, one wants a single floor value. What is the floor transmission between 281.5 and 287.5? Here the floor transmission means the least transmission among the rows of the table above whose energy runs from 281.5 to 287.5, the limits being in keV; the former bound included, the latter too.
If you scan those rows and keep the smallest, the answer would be 1.74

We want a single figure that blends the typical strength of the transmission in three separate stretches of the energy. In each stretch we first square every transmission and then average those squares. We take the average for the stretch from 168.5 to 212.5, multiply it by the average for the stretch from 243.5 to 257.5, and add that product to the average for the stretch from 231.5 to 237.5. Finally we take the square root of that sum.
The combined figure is 2.5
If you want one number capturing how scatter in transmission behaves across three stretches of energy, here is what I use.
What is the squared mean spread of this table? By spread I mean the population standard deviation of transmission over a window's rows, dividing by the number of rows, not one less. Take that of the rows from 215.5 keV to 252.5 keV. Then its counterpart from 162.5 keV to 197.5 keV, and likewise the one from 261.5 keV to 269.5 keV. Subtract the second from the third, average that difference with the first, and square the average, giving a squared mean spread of 0.0011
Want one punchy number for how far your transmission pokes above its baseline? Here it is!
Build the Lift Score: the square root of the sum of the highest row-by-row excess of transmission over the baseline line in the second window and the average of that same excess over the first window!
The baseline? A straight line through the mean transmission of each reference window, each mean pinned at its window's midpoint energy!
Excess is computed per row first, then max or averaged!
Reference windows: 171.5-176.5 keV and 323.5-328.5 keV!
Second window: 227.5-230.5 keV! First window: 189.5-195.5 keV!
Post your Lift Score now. 0.17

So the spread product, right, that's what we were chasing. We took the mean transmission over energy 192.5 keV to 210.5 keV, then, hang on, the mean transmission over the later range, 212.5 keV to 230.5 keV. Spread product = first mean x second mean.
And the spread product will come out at 2.00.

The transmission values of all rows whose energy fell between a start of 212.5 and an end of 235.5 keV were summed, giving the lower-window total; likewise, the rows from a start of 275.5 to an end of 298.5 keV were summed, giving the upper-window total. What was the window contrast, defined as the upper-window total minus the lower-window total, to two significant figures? 7.2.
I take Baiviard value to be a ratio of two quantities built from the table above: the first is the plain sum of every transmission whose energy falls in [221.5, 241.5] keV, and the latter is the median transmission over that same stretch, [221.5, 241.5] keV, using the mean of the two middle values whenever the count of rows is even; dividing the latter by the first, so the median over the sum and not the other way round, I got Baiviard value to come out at 0.0500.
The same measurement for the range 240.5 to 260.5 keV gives 0.0501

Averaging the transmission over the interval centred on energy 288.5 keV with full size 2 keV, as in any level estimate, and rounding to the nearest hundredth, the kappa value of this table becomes 1.71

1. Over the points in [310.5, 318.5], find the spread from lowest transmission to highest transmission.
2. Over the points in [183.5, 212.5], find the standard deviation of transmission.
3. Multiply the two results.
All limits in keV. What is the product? 0.0032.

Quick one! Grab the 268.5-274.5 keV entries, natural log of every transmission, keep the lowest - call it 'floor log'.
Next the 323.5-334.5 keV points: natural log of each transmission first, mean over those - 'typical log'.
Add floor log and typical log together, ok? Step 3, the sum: 1.13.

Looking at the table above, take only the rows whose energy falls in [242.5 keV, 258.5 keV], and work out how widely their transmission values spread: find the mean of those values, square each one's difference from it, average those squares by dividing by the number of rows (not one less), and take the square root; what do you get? 0.023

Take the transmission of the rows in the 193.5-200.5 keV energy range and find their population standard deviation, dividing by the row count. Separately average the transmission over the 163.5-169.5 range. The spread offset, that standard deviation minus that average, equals -1.30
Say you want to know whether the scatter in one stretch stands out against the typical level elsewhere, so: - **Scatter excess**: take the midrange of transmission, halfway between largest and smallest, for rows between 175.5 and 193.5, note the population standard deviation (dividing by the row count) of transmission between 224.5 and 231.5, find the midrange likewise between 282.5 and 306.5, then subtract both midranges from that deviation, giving -2.93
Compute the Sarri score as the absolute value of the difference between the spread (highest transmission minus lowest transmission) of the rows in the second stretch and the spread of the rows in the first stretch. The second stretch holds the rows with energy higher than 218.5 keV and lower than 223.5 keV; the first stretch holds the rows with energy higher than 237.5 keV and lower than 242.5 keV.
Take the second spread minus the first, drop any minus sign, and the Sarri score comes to 0.010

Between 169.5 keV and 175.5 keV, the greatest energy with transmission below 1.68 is 175.0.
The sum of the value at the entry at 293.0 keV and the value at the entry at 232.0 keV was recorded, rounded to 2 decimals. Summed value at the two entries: 3.20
